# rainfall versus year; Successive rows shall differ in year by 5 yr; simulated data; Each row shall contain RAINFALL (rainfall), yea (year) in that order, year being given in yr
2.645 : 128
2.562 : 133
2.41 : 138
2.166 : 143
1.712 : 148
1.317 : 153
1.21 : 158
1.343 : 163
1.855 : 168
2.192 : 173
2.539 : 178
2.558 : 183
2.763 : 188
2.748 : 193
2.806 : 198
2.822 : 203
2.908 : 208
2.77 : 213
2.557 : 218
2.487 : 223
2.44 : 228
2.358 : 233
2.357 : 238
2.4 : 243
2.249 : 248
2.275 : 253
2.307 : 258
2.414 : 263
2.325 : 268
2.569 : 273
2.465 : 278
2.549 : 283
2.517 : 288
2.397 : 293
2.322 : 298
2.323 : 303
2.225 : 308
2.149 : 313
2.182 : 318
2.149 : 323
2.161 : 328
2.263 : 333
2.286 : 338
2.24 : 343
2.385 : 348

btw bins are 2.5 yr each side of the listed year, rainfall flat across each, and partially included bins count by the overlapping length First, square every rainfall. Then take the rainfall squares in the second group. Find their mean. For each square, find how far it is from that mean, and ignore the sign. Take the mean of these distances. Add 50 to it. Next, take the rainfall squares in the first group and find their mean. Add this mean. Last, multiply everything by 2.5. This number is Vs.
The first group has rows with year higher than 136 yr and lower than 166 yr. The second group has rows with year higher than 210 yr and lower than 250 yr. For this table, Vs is 134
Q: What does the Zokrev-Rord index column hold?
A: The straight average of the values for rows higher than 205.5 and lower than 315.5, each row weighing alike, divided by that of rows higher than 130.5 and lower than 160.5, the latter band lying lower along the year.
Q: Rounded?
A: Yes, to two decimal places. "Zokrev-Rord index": 1.28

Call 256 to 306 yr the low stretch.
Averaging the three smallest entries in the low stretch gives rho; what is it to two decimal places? 2.32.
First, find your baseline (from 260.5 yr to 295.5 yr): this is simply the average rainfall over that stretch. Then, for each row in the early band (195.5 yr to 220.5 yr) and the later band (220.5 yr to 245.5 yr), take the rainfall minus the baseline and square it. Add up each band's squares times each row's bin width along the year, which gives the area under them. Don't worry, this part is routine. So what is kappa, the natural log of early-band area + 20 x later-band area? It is 1.7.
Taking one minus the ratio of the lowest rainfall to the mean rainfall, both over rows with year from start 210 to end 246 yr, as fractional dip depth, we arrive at 0.05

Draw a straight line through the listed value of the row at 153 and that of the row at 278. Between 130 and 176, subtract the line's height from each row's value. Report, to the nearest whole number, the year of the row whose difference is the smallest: 158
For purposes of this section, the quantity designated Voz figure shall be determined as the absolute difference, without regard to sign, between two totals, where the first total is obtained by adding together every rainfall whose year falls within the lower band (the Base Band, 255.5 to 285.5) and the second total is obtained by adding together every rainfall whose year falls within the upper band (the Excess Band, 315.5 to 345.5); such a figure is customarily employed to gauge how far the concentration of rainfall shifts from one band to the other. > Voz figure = 1.3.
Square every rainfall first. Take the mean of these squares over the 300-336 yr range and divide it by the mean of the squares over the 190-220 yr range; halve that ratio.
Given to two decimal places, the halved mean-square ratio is 0.32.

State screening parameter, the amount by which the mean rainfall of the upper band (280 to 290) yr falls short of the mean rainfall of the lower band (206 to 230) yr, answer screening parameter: 0.10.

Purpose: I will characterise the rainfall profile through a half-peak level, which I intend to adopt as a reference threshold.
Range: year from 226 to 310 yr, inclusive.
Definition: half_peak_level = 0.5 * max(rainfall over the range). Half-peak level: 1.28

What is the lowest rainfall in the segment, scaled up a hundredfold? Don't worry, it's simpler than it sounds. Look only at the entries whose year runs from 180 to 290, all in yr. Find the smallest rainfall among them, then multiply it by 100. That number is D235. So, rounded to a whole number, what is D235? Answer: 225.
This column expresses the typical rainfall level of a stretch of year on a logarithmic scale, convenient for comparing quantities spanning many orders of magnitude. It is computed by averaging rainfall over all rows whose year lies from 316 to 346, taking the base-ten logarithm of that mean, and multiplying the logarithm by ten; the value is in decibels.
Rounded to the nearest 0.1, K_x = 3.5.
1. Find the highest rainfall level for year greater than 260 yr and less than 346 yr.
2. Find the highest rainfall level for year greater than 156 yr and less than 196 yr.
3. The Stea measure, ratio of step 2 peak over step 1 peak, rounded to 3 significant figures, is 1.08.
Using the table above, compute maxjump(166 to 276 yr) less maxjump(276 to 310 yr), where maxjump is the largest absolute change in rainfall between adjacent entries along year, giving 0.23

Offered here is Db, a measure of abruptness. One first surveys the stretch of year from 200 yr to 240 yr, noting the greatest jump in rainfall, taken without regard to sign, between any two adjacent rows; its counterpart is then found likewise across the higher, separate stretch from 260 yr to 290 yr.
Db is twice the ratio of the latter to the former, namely 2.3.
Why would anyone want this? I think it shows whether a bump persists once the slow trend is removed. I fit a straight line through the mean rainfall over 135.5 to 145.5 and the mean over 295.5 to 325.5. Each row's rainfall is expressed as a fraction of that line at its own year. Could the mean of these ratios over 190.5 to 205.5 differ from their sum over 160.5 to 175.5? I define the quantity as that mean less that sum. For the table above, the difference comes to -1.1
